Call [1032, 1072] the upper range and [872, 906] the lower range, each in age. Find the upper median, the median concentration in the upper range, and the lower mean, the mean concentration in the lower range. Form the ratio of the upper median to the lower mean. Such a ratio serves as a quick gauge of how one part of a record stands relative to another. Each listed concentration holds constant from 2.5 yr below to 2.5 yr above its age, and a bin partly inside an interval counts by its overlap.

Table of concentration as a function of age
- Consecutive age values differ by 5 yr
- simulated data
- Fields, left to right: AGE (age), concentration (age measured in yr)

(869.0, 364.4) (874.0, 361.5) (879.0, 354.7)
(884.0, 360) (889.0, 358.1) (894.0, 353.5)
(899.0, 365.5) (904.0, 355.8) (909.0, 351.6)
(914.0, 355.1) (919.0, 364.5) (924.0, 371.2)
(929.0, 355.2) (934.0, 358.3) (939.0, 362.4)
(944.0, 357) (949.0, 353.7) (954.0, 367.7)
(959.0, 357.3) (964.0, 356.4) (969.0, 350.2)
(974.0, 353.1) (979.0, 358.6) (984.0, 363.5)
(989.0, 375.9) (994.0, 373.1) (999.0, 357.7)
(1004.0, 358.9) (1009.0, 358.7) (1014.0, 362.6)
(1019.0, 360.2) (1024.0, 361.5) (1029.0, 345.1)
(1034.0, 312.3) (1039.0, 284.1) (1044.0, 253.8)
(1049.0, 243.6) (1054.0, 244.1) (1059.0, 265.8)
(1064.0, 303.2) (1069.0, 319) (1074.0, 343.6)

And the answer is 0.77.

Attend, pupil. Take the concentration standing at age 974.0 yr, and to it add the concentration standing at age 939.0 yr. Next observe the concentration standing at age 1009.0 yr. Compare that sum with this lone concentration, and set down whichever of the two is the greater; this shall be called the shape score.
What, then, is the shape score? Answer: 715.5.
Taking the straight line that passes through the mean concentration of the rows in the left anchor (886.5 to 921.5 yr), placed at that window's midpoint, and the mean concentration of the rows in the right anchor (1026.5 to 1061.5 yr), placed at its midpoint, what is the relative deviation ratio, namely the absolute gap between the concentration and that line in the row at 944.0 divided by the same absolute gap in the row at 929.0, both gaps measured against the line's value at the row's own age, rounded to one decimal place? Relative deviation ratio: 1.9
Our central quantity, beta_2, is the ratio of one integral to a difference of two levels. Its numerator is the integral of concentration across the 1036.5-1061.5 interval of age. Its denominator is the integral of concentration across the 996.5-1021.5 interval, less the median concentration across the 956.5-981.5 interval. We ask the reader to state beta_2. 0.748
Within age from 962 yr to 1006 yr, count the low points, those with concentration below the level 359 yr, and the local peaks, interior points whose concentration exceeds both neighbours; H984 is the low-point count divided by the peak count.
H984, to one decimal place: 6.0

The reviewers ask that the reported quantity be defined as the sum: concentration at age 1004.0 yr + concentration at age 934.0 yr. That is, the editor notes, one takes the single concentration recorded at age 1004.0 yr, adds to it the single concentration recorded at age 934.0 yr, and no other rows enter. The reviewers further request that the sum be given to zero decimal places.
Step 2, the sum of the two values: 717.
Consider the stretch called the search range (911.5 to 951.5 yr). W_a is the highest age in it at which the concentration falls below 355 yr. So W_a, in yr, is 949.0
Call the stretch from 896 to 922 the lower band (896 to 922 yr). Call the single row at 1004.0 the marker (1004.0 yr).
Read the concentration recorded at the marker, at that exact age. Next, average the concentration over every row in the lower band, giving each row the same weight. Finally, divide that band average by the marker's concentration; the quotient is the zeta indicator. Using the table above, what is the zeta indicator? 1.00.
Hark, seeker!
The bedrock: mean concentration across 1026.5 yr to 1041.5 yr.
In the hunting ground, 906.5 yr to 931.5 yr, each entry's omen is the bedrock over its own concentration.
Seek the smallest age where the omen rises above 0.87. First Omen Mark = 909.0 yr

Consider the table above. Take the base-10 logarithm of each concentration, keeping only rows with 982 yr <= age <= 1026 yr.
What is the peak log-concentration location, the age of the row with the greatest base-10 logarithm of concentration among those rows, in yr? 989.0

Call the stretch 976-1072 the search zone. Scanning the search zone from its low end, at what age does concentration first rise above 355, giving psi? 979.0 yr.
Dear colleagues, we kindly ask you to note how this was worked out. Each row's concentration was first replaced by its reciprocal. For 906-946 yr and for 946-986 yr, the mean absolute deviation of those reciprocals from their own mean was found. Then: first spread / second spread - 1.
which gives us 0.1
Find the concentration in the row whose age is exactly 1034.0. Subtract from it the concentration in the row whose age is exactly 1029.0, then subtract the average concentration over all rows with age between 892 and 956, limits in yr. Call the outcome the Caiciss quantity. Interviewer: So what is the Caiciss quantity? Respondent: -392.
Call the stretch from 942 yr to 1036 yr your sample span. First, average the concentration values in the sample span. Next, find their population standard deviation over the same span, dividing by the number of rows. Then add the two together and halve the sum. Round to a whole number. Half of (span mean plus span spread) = 185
